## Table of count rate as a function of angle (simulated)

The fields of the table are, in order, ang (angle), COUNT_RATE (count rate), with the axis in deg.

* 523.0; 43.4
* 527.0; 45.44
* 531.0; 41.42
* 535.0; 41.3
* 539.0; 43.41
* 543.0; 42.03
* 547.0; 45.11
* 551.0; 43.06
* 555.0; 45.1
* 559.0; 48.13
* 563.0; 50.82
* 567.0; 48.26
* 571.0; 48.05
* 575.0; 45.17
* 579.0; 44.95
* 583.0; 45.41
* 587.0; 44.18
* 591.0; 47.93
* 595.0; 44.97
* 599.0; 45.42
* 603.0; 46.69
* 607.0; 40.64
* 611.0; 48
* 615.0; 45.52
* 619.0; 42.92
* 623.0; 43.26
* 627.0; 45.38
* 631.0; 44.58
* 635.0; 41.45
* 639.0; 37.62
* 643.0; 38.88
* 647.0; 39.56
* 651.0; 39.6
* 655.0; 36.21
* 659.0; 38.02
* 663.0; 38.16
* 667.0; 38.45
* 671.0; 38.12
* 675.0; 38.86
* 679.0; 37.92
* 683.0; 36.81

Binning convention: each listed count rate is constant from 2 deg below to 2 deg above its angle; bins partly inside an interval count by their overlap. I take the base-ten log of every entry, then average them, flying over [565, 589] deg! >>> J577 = 1.66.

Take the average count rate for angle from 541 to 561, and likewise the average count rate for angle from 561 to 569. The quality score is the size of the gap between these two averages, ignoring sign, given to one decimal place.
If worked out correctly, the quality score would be 4.9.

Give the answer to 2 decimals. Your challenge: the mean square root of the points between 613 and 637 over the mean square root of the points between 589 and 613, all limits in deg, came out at 0.98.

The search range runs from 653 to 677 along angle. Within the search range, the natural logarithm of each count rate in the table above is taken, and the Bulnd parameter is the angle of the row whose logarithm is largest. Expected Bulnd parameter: 675.0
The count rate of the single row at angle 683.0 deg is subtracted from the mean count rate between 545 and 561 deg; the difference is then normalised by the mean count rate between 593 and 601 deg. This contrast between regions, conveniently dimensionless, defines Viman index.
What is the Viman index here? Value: 0.19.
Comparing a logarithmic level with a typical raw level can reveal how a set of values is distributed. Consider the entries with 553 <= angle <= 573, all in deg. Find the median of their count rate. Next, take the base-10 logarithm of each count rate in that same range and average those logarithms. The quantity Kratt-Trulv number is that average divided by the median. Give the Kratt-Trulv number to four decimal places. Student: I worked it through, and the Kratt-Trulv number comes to 0.0349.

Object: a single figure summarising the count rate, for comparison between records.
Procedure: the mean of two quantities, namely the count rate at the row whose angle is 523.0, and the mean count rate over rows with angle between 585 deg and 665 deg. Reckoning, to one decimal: 42.9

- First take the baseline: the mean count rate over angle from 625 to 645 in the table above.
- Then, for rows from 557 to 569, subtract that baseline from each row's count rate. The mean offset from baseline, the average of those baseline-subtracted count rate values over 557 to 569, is 7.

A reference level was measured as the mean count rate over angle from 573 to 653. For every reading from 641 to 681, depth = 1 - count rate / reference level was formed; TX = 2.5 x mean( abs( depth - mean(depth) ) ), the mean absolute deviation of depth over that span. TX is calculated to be 0.040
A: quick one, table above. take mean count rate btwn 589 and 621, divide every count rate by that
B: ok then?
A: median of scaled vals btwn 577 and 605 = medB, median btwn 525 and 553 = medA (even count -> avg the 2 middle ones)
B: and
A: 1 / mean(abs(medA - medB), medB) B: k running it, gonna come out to 1.90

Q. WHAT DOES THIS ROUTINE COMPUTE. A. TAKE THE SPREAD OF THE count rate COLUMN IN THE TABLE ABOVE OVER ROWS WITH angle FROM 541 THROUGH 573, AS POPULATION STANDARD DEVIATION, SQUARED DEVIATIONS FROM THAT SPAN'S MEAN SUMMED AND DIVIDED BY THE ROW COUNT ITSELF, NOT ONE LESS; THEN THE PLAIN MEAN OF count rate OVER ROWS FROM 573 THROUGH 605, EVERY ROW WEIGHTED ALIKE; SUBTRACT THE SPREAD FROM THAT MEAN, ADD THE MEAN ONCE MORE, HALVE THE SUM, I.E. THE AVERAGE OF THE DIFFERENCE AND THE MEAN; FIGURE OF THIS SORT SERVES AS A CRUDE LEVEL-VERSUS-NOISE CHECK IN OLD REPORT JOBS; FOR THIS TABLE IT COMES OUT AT 44.2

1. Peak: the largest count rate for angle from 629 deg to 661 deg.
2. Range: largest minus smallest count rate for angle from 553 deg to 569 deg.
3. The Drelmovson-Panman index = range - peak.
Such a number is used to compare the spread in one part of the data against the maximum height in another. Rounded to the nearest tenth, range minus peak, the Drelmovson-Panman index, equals -38.9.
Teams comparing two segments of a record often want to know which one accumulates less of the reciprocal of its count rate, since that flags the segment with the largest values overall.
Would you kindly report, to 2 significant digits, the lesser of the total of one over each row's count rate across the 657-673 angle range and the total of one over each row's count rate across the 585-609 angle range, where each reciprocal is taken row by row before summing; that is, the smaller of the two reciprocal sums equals 0.10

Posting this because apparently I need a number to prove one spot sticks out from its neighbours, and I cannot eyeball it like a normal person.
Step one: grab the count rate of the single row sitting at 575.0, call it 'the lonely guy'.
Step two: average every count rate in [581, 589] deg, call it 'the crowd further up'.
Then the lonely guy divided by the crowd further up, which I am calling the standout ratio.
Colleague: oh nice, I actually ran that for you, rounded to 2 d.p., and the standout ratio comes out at 1.01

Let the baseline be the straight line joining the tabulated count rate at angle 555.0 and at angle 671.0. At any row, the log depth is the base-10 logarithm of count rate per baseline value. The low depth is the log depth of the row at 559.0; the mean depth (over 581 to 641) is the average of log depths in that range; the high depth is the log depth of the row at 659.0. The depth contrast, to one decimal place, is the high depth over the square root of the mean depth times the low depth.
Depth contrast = -0.3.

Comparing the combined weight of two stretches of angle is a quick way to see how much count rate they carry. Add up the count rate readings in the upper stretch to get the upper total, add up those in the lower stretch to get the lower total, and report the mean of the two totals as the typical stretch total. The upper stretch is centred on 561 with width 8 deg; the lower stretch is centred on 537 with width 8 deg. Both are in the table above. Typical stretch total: 92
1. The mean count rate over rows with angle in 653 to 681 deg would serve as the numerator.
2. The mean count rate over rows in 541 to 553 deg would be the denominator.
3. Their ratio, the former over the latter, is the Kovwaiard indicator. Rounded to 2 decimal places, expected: 0.87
